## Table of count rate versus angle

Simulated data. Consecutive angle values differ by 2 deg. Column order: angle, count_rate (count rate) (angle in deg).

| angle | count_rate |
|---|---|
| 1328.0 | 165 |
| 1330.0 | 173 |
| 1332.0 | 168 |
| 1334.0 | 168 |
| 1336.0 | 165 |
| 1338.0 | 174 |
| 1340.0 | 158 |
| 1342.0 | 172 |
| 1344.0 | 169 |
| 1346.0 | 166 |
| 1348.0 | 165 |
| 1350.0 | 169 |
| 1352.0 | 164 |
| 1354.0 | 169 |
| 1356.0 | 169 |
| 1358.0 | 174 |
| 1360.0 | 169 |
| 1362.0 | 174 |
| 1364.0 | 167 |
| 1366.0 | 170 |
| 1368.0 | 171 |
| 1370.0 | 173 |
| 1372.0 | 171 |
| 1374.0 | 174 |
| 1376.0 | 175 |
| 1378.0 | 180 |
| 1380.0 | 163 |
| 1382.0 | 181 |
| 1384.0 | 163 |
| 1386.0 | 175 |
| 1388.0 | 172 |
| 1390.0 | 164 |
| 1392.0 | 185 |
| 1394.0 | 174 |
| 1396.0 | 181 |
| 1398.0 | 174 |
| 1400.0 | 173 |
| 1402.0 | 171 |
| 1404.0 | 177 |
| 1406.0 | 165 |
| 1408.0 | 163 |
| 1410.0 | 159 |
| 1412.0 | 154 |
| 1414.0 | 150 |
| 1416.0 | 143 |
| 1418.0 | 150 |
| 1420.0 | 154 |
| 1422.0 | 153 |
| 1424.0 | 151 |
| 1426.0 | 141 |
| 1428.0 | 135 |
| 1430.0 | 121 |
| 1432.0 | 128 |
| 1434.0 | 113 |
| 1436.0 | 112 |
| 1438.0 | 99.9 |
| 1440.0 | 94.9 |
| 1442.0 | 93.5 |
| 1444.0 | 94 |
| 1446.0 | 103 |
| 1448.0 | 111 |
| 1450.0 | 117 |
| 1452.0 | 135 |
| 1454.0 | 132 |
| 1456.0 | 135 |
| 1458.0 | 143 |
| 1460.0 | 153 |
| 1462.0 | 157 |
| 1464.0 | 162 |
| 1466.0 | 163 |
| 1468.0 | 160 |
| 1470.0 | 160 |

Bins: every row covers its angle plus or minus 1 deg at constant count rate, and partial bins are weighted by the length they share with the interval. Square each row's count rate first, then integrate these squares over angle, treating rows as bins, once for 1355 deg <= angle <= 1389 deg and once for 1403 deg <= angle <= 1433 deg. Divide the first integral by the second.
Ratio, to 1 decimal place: 1.5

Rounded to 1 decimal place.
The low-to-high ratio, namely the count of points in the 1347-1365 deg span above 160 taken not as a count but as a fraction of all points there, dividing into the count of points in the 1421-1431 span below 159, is 5.0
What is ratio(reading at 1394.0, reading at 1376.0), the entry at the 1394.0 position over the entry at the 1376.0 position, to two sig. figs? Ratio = 0.99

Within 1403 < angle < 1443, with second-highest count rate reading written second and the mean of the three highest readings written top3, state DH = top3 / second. 1.02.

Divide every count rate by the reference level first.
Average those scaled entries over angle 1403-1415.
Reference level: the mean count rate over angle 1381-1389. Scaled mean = 0.93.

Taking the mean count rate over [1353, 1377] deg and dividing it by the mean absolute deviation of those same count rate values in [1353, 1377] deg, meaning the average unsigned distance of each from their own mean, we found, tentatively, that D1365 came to 77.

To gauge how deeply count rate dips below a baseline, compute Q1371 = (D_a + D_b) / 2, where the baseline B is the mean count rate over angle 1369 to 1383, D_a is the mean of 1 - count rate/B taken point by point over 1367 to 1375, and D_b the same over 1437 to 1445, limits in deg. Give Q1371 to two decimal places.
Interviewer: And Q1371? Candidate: 0.23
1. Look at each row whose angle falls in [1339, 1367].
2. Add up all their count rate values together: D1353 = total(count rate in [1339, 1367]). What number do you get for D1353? 2355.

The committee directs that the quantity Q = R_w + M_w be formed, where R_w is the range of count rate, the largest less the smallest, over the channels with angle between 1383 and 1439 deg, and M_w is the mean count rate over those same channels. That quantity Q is 239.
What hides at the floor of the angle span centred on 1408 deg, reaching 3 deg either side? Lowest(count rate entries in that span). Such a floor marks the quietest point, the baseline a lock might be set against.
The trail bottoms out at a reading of 159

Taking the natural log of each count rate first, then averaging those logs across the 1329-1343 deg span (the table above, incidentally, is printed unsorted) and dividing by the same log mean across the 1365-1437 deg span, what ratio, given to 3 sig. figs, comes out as 1.01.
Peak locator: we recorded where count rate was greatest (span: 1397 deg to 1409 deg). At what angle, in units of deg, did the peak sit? 1404.0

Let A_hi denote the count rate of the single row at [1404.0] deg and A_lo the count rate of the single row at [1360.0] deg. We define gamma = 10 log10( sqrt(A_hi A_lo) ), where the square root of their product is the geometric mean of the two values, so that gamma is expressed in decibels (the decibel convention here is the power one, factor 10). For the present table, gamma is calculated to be 22.38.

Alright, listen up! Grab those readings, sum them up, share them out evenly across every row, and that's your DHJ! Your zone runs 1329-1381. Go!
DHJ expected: 170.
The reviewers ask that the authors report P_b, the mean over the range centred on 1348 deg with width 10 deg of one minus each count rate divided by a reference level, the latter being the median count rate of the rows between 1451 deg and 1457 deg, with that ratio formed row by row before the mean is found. -0.23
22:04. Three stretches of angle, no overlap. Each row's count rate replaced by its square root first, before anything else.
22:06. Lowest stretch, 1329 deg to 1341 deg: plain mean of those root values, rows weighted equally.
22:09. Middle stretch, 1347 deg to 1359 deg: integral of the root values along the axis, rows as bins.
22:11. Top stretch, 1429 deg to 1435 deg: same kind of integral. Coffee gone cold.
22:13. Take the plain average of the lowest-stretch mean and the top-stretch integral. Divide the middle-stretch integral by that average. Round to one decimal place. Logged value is 3.9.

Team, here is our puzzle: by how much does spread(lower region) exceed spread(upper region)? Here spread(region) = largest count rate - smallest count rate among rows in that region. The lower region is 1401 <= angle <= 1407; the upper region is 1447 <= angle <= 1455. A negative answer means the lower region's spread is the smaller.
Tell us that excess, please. -12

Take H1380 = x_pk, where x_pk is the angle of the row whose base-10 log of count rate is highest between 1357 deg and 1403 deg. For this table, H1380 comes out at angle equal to 1392.0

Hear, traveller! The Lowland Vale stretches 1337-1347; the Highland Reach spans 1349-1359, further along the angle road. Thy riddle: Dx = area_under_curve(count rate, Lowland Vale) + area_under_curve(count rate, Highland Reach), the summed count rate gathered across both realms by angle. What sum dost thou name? 3368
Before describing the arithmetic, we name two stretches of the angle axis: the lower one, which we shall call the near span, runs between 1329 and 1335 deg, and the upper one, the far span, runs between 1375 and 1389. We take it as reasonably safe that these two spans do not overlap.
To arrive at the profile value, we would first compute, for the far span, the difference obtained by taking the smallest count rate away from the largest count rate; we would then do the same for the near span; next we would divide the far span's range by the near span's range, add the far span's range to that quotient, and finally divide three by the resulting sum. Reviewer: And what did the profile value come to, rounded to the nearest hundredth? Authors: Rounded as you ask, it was 0.14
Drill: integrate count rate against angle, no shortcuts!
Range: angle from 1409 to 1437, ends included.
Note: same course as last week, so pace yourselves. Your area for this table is 3928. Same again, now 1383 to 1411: 4792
